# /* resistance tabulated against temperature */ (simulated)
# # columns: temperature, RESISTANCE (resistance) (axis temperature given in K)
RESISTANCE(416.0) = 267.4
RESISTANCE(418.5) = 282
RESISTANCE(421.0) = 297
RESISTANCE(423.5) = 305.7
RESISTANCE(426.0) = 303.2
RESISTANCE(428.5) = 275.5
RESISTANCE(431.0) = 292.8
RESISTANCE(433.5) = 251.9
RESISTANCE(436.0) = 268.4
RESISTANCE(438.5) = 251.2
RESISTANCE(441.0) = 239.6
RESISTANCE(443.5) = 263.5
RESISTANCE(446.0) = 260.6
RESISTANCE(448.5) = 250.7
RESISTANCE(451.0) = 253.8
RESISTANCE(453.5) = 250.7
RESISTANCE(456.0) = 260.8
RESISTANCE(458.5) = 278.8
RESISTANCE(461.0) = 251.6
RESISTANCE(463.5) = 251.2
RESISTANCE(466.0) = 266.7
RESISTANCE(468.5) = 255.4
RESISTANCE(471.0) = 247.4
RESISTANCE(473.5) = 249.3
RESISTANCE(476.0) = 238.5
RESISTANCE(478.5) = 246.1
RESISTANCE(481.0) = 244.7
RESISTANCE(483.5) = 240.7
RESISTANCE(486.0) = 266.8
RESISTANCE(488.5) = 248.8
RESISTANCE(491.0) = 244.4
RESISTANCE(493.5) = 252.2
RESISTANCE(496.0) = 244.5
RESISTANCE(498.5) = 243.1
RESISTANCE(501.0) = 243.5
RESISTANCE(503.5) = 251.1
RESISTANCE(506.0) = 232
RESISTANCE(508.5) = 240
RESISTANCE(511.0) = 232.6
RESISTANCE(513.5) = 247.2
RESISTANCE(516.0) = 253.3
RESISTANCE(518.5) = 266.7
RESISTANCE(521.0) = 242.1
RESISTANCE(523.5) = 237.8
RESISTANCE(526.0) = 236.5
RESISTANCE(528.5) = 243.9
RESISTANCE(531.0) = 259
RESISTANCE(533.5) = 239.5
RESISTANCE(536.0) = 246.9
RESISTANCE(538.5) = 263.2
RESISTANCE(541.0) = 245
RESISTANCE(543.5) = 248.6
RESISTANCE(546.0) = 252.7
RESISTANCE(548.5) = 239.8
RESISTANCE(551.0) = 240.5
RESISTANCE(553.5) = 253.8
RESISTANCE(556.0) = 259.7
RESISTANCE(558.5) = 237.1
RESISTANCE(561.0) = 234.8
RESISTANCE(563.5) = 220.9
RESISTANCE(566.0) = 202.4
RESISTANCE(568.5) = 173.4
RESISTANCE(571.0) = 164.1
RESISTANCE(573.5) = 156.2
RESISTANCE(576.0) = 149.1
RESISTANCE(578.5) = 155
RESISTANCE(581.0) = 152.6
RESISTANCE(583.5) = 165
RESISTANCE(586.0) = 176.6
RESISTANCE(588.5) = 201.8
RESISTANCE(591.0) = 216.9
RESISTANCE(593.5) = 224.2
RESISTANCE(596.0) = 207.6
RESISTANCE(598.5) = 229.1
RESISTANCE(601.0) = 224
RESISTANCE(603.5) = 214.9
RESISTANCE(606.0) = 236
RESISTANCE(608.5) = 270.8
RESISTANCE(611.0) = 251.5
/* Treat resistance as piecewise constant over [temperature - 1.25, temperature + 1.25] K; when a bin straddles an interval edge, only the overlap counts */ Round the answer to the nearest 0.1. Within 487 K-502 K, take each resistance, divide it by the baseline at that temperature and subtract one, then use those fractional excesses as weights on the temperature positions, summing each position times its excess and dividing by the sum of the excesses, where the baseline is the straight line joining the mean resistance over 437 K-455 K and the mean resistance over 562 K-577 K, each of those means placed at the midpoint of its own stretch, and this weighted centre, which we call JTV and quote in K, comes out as 494.9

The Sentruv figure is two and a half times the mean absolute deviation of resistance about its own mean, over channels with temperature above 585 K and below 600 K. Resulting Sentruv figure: 35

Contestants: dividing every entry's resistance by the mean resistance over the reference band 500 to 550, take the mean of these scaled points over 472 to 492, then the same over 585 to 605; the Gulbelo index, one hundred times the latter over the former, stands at 86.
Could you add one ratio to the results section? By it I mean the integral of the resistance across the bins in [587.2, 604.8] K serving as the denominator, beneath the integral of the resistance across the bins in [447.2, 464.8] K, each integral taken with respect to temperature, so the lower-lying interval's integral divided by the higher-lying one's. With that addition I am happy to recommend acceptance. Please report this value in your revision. 1.18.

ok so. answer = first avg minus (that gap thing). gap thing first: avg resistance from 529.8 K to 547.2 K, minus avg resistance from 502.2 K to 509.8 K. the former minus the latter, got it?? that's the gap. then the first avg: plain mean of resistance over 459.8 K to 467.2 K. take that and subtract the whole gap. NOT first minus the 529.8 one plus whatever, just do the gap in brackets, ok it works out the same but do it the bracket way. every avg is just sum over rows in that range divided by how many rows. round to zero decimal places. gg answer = 247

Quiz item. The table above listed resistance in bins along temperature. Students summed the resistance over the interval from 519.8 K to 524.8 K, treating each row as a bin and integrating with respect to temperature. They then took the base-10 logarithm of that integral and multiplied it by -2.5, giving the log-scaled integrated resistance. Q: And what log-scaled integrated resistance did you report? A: -7.70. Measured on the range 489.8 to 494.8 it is -7.73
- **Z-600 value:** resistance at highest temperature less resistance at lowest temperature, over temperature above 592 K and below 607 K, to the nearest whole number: 12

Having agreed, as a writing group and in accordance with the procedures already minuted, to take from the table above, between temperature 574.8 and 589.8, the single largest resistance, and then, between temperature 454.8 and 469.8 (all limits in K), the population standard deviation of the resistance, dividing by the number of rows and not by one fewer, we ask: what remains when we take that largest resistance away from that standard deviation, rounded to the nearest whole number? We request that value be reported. -192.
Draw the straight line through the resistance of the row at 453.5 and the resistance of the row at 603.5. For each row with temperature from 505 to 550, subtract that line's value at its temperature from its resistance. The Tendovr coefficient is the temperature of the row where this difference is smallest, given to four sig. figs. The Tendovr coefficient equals 506.0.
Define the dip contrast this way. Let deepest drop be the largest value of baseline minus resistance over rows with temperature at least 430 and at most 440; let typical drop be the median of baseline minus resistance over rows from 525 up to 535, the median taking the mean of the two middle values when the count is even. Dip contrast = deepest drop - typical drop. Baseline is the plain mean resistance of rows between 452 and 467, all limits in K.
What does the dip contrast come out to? -9.5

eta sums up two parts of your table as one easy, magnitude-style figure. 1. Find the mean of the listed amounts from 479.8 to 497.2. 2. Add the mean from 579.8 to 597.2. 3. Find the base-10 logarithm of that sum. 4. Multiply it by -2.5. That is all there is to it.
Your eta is -6.61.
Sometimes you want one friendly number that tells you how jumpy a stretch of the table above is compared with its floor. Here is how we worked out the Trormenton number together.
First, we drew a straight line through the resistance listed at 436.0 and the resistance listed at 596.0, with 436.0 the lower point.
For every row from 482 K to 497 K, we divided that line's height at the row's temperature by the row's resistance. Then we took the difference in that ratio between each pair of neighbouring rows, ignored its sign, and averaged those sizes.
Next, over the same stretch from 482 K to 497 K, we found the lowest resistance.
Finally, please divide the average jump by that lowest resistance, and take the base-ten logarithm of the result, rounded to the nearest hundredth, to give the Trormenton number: -3.69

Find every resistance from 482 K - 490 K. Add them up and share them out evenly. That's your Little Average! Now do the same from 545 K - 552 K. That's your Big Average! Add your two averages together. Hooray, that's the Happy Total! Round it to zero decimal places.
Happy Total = 496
